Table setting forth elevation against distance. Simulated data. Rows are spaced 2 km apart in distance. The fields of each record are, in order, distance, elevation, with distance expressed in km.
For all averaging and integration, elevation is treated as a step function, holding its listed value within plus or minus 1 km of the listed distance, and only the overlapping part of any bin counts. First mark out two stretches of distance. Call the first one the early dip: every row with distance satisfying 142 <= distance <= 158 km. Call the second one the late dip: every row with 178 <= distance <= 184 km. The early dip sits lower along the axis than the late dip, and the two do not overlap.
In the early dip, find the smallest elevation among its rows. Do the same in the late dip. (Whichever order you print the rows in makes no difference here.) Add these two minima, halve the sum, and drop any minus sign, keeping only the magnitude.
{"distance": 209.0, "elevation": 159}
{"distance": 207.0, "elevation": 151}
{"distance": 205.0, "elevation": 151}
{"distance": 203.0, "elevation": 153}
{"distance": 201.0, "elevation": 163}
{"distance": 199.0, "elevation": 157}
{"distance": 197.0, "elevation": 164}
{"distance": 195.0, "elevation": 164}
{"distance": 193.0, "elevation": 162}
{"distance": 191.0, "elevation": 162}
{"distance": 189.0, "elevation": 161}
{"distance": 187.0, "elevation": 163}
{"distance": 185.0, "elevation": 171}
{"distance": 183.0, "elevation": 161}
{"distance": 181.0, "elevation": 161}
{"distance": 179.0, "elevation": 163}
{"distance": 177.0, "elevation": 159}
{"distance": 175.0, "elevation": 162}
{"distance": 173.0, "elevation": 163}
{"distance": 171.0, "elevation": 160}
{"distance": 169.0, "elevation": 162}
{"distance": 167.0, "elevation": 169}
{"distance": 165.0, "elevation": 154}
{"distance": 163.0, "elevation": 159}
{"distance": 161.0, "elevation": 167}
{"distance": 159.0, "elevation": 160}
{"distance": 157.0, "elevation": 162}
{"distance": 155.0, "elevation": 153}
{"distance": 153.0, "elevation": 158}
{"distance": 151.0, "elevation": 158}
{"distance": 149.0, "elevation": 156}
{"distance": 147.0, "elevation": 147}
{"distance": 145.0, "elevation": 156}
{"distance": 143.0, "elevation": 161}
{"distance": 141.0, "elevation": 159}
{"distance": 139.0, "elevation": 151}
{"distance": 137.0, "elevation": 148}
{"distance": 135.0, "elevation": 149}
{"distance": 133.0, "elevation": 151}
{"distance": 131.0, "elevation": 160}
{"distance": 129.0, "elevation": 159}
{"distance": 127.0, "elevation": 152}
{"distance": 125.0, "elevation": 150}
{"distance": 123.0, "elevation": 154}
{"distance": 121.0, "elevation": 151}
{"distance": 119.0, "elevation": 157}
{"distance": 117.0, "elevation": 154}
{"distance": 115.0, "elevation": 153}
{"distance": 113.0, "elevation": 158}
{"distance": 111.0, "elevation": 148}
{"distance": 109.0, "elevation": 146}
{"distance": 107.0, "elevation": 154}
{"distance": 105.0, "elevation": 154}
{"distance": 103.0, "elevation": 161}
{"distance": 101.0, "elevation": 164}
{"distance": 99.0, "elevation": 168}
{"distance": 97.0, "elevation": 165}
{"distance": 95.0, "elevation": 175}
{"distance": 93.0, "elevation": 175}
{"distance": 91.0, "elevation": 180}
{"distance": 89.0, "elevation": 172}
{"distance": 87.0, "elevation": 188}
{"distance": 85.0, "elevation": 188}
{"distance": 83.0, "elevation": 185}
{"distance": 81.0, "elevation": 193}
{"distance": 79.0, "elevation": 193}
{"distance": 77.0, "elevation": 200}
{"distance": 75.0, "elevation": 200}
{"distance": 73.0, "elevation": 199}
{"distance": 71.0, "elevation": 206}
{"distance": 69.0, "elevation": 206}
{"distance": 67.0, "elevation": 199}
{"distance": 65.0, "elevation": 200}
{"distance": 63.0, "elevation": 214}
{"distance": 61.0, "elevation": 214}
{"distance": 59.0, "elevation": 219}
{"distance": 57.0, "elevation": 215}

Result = 154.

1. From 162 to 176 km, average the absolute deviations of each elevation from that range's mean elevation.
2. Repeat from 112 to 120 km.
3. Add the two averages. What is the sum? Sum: 5.1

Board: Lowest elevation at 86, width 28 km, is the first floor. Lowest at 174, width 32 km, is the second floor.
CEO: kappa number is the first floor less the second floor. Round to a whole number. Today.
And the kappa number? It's 11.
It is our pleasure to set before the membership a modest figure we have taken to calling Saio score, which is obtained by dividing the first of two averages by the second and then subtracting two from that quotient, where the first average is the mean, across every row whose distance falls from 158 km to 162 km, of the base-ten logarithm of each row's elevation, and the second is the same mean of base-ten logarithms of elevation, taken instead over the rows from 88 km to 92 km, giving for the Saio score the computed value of -1.01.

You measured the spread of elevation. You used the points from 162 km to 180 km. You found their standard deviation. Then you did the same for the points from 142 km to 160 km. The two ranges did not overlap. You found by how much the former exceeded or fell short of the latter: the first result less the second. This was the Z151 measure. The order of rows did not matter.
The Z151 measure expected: -0.5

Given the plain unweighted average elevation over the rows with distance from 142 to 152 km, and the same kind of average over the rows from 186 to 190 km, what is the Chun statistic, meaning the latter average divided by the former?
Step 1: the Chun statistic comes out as 1.04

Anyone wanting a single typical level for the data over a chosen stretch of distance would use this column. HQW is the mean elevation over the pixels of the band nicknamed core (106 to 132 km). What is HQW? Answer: 154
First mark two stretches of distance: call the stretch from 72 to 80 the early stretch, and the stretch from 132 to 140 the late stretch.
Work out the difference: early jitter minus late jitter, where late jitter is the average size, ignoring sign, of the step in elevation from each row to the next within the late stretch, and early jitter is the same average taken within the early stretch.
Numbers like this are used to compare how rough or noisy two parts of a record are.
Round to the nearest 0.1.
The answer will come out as 0.7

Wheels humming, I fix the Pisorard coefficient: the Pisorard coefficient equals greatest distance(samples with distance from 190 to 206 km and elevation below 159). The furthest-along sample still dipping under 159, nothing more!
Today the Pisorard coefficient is 205.0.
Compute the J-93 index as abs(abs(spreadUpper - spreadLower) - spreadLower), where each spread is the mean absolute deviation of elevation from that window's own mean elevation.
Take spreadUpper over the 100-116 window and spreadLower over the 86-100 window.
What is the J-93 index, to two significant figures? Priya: 4.7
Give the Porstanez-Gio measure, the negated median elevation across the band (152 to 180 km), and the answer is -161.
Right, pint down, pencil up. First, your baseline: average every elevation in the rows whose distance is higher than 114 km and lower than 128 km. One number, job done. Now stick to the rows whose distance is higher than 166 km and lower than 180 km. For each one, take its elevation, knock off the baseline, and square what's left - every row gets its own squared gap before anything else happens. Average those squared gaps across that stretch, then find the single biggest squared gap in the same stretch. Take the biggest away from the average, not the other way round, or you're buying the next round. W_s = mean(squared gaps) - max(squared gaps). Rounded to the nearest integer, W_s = -156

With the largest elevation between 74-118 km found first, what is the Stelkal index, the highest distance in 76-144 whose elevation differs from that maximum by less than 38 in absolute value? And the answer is 101.0 km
